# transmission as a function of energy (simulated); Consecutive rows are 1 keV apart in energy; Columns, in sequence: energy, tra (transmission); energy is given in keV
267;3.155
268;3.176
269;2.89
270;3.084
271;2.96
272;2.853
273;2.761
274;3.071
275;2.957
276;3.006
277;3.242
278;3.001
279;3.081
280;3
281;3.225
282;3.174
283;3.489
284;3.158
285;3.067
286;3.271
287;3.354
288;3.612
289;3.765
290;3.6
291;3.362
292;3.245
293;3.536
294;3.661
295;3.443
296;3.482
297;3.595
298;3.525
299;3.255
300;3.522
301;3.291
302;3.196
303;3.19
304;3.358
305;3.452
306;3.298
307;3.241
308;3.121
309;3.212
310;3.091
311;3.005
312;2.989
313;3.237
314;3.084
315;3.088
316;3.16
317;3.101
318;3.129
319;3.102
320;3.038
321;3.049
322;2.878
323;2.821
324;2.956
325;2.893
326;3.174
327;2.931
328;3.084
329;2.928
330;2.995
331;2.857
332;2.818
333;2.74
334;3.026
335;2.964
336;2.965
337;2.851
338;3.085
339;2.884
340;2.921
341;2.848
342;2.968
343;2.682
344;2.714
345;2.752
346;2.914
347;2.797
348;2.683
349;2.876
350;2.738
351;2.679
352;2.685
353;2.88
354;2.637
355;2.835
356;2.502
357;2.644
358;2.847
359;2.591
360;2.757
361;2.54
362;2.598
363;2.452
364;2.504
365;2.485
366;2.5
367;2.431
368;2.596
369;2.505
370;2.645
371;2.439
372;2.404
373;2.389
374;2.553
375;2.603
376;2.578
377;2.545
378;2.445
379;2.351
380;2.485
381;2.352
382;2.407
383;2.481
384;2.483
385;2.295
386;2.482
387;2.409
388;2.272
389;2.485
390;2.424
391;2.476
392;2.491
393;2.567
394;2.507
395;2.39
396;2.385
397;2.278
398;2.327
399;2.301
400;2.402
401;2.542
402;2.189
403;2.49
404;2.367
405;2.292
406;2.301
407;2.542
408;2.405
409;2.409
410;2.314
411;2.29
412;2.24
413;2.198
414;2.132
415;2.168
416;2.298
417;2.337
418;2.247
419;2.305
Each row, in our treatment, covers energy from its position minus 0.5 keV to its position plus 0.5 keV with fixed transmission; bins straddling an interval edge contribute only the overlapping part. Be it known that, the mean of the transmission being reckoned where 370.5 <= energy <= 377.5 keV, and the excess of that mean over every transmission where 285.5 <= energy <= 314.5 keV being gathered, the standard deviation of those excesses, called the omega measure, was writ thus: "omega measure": 0.20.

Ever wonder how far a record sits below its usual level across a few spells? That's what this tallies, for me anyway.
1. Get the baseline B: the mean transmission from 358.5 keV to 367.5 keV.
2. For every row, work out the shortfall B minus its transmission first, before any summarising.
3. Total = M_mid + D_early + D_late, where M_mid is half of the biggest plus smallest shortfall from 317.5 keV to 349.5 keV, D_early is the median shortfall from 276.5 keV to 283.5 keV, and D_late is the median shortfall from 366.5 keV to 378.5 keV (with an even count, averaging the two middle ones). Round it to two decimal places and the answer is -1.01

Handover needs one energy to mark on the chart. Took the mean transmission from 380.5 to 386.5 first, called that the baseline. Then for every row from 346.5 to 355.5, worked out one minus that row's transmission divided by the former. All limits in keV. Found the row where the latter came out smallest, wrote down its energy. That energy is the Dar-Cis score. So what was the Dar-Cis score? 353 keV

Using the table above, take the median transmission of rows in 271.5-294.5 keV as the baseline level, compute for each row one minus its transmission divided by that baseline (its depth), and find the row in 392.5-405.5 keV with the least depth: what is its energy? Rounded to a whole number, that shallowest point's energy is 393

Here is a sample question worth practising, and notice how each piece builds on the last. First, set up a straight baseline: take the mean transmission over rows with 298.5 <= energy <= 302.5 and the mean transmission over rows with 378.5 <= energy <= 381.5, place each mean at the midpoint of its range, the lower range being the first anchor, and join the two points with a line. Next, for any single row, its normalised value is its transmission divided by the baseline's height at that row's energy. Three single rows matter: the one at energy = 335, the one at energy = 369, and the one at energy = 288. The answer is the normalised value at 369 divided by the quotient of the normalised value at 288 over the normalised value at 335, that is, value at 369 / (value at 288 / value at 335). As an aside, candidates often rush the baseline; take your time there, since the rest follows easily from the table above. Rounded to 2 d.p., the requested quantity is 0.97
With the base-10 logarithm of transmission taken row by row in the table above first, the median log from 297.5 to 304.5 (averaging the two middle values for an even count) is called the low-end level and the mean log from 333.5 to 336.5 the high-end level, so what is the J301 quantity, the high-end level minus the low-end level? -0.042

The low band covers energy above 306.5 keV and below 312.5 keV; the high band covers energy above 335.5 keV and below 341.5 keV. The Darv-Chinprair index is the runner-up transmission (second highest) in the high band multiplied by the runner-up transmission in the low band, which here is 10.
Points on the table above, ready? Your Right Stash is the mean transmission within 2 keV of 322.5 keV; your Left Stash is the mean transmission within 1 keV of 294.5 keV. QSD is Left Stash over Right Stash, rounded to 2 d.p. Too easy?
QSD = 1.21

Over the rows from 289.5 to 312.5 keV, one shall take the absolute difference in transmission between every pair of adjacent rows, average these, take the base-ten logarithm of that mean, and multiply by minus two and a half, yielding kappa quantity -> 2.17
